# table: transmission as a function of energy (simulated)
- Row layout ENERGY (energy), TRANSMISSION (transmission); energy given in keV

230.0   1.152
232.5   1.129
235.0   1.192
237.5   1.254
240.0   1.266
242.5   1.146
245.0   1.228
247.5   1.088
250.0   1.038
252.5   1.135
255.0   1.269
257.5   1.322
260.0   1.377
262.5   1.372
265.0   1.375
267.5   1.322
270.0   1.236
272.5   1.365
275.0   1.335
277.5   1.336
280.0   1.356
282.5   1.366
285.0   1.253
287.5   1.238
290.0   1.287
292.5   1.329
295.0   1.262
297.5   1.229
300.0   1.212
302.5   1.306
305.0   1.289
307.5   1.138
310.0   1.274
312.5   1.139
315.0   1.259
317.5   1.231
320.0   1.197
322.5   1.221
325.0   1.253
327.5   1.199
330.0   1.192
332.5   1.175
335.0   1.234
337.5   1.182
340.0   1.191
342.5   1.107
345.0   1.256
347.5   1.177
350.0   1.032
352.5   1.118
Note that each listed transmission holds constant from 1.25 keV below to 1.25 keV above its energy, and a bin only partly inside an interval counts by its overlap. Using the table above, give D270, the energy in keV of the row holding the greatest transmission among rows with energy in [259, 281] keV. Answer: 260.0 keV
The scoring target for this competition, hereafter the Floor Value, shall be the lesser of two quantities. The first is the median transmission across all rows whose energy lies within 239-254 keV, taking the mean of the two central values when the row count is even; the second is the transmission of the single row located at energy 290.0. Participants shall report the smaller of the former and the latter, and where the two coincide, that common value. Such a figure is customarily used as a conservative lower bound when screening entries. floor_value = 1.14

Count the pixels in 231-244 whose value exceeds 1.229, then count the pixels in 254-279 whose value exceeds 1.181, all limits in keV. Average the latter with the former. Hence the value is 6.00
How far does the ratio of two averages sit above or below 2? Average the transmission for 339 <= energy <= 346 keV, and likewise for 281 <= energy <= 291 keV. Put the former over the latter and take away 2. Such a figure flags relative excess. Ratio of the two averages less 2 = -1.08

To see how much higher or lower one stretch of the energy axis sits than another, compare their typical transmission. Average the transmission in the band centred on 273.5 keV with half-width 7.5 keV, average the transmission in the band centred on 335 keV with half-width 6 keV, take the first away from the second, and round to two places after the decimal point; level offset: -0.13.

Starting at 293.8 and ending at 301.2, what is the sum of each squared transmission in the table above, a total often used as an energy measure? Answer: 4.6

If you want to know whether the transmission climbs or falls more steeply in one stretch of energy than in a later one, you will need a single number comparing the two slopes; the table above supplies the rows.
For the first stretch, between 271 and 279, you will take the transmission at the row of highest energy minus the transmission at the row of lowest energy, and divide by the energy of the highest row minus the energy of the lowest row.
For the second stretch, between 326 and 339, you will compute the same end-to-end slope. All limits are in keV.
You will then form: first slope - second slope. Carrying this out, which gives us 0.00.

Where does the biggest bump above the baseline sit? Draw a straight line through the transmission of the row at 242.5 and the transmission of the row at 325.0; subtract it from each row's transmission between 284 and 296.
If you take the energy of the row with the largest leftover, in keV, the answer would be 292.5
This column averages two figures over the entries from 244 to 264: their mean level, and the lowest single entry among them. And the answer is 1.13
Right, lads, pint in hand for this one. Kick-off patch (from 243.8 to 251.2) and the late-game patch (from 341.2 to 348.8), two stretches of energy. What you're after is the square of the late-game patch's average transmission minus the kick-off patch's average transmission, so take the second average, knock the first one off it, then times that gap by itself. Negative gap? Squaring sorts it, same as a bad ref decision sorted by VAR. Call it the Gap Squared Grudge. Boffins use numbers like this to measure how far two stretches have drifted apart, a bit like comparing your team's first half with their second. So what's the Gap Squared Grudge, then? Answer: 0.0038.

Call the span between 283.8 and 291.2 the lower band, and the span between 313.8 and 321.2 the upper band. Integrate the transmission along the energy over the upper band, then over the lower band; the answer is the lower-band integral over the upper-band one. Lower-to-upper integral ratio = 1.02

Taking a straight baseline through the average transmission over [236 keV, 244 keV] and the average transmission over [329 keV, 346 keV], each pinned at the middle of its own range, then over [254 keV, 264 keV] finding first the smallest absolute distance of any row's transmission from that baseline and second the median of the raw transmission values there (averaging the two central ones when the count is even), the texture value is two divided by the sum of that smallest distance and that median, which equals 1.43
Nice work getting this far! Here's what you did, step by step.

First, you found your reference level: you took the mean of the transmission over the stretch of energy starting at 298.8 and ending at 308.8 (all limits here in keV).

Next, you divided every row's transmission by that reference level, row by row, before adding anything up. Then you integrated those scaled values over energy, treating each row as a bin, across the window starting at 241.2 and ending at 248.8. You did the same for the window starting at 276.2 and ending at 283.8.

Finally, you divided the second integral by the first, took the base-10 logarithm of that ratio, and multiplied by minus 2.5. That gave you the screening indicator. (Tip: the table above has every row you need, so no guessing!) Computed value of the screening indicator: -0.17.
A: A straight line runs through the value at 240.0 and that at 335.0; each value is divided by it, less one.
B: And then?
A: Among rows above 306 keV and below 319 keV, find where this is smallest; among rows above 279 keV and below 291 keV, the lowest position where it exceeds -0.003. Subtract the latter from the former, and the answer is 27.5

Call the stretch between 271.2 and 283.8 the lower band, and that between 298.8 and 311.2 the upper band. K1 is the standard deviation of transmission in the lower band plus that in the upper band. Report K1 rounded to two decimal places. 0.08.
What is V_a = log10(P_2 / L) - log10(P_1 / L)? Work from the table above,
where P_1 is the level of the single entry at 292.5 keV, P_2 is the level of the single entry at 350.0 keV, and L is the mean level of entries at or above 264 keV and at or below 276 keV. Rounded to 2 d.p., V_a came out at -0.11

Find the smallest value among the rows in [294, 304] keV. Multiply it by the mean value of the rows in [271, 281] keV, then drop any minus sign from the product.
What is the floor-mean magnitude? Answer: 1.63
